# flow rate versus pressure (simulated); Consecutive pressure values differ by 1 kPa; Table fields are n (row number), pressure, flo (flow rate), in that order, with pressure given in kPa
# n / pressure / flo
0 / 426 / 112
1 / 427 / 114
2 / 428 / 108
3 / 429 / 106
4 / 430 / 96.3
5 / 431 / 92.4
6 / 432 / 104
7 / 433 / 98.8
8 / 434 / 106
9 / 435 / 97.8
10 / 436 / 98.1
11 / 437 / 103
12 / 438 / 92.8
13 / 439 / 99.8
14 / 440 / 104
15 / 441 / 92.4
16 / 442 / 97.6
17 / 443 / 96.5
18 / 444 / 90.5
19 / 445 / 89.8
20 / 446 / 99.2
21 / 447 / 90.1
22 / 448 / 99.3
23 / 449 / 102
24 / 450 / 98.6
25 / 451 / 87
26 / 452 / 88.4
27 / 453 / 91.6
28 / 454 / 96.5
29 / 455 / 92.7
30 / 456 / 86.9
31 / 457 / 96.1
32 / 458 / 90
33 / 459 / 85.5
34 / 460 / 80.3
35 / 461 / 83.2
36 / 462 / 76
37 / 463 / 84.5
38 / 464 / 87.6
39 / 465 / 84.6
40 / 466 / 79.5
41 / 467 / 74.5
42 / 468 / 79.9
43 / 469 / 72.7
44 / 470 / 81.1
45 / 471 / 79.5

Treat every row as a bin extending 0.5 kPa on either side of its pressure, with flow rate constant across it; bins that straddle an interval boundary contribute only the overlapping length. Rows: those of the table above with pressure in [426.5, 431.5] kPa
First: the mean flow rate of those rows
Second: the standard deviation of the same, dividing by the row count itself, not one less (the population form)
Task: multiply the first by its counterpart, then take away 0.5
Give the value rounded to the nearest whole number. 815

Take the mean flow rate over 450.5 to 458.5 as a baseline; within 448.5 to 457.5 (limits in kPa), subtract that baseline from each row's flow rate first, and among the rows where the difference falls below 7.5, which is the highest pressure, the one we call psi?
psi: 457 kPa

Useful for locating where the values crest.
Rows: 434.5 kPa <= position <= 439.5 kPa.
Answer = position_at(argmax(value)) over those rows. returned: 437 kPa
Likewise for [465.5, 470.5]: 470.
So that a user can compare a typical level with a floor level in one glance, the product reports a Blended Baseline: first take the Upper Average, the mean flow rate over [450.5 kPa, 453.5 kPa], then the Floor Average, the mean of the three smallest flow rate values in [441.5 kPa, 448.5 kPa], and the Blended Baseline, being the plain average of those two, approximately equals 89.6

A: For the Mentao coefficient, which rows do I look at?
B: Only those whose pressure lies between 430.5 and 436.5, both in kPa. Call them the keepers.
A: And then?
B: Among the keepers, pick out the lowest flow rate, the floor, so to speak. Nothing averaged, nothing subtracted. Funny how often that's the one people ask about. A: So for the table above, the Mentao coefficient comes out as 92.4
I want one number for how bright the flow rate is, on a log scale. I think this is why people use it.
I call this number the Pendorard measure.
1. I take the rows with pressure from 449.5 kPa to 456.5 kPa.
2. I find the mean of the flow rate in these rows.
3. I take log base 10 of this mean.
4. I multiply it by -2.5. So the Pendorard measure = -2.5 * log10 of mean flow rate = -4.91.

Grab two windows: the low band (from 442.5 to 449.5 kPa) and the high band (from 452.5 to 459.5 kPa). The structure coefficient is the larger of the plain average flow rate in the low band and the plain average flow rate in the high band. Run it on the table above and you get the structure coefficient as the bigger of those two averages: 95.3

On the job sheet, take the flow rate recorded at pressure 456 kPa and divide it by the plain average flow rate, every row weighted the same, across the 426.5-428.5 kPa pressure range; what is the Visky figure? 0.78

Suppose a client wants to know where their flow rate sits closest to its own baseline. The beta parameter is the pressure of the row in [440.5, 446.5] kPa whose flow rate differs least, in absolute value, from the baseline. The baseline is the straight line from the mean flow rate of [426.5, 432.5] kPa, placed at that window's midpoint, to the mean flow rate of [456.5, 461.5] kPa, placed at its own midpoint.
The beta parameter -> 443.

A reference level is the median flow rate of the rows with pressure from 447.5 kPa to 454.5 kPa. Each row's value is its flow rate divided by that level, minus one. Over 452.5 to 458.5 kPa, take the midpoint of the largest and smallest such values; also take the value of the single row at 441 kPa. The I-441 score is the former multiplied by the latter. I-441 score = 0.0021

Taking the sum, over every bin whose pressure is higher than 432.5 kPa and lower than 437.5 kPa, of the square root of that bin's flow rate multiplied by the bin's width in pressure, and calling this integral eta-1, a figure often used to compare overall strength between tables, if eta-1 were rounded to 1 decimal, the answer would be 50.2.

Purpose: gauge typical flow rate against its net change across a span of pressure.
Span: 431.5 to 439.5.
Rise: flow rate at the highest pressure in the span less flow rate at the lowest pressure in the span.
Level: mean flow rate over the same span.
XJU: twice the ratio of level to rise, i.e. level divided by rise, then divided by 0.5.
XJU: -48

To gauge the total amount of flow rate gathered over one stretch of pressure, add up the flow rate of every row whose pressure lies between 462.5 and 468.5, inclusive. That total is 491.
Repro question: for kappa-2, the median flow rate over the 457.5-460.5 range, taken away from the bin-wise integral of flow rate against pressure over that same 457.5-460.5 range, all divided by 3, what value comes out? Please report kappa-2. 57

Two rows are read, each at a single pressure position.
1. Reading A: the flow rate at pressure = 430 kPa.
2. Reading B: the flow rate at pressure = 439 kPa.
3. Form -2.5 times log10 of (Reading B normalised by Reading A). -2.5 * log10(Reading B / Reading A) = -0.04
